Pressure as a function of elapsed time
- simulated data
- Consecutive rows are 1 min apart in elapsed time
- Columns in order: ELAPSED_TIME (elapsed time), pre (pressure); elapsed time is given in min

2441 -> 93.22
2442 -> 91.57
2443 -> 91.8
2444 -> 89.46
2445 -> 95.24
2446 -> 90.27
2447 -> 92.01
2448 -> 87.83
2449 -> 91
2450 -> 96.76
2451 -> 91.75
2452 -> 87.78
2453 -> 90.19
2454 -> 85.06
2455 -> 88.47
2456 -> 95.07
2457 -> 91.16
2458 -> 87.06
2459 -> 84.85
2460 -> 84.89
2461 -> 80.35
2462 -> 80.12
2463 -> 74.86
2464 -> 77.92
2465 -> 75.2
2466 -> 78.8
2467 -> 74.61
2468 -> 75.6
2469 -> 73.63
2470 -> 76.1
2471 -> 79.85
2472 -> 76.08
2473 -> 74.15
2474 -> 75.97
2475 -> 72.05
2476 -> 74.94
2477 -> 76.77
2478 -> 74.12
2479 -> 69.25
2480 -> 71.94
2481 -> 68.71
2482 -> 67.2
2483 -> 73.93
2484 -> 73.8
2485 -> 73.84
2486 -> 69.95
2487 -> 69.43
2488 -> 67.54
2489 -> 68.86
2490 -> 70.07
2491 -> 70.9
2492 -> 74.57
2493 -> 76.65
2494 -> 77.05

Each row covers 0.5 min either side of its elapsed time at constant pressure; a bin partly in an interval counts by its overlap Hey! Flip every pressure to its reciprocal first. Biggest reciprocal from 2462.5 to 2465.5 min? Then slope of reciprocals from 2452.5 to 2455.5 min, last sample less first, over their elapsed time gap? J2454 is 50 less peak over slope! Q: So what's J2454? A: -74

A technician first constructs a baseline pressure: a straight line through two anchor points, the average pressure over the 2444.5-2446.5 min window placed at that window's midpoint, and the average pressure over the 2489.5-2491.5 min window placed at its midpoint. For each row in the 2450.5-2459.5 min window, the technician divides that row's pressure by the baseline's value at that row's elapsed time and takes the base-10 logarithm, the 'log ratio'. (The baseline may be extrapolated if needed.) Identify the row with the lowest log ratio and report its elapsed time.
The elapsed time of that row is 2454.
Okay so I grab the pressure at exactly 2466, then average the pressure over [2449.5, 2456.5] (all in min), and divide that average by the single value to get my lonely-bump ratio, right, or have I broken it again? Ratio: 1.15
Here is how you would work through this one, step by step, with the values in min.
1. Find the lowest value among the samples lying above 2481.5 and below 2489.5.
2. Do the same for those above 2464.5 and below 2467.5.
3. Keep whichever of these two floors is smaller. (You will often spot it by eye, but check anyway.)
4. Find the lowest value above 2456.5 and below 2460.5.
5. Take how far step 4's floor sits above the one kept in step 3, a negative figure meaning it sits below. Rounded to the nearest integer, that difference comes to 18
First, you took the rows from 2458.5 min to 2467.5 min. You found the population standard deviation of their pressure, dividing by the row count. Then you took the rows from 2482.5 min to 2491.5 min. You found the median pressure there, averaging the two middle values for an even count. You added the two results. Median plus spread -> 73.8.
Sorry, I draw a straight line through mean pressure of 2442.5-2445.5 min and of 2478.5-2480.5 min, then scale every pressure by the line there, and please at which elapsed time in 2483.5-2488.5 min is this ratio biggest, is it 2485 min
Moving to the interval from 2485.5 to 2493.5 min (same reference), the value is 2493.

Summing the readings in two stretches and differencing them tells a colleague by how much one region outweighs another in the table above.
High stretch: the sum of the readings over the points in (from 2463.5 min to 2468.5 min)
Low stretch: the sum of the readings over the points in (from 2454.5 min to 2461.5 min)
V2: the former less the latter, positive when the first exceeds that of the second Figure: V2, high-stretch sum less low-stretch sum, -230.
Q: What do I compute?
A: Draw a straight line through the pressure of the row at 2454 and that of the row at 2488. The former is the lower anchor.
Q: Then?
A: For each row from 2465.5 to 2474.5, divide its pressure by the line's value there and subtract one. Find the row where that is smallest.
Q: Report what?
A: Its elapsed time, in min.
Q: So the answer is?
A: 2467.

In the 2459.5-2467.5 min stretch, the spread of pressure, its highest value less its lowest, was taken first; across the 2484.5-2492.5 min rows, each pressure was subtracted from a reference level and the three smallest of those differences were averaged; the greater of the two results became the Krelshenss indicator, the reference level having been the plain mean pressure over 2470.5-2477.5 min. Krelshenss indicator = 10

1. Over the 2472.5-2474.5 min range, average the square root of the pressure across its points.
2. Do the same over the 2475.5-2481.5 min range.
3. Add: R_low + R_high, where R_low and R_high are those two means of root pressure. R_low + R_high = 17.2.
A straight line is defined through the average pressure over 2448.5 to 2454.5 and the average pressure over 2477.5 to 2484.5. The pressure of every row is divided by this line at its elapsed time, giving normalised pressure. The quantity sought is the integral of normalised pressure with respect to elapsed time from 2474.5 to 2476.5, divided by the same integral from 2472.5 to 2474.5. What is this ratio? 1.00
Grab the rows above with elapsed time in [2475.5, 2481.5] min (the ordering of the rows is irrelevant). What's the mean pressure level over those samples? 73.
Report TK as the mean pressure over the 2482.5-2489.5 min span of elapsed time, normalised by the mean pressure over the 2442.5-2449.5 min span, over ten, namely 0.078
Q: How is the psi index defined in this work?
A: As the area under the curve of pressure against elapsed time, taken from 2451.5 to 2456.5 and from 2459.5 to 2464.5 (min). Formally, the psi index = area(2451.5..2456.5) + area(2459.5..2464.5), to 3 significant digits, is 845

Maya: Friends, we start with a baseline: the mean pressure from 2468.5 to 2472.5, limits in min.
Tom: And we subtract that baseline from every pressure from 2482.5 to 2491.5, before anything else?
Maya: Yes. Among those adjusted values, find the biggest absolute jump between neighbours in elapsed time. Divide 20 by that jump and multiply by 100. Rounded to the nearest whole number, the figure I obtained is 514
